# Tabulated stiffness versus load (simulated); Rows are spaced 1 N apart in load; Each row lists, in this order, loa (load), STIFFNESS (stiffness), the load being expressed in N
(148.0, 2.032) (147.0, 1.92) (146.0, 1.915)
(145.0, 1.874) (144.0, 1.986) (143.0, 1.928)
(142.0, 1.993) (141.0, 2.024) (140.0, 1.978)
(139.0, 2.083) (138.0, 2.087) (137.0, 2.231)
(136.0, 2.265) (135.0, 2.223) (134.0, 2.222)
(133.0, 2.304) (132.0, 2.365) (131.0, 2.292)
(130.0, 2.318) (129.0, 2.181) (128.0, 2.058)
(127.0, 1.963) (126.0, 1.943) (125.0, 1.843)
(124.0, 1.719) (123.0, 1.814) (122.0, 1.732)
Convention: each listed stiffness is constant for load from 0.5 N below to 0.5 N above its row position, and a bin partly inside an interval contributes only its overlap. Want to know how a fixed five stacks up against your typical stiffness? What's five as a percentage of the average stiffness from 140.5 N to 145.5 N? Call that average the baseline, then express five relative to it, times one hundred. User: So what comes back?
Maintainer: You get 255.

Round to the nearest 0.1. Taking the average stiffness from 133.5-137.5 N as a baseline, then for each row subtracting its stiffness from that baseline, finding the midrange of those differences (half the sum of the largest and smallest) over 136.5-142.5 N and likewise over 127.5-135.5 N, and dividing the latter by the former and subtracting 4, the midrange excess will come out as -3.8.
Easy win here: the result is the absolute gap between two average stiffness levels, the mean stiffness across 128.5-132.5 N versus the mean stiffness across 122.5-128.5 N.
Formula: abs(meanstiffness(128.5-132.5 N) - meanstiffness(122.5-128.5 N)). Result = 0.40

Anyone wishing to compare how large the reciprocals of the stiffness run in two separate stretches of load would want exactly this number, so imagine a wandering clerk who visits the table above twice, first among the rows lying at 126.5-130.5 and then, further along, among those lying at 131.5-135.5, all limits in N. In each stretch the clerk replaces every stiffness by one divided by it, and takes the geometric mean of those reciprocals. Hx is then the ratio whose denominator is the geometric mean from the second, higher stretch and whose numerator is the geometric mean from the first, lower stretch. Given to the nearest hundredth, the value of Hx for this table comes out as 1.07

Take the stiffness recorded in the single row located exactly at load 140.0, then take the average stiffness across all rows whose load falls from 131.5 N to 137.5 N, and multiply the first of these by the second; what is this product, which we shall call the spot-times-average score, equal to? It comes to 4.49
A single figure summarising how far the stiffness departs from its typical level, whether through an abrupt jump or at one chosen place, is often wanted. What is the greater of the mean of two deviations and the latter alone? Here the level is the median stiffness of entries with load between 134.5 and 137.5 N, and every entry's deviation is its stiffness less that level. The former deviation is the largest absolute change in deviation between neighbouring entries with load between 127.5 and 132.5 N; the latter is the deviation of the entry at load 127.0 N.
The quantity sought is -0.07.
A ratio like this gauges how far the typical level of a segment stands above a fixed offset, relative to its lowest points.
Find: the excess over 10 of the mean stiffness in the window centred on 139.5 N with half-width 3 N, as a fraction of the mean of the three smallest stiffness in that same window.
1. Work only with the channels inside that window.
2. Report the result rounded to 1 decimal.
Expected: -4.0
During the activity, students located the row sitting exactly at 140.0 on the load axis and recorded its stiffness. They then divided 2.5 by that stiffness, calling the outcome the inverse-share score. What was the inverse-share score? 1.26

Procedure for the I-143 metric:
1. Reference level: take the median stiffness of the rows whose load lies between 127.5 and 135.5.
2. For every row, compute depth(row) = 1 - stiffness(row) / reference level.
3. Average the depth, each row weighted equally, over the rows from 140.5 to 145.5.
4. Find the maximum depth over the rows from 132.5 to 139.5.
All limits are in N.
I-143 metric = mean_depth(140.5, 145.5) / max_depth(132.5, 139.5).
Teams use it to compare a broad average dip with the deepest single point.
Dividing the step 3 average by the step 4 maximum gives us 1.7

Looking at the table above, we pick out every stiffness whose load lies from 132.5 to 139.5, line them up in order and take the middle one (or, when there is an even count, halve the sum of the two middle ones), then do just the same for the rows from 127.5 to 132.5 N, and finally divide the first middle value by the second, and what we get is 0.97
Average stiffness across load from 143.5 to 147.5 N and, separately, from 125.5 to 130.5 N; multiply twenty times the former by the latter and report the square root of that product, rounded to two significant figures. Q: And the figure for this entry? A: 9.0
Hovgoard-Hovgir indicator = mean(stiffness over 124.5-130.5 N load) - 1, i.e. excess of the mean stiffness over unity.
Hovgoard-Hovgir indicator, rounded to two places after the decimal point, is 1.05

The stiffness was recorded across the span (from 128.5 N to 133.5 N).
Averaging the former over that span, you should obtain 2.29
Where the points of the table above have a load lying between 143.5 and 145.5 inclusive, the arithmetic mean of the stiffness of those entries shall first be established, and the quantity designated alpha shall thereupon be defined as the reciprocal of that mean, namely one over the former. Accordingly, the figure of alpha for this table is 0.52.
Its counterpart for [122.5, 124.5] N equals 0.57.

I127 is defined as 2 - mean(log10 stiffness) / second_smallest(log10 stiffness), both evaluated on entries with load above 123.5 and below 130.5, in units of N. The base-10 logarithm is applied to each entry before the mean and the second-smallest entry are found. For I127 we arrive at 0.87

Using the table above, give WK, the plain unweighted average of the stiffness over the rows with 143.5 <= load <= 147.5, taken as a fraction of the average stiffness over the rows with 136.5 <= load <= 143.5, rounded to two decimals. 0.94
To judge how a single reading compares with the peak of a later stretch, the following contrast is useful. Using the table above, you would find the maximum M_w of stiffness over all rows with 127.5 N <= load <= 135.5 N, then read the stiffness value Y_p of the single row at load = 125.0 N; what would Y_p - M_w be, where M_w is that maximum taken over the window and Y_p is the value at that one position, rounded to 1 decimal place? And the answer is -0.5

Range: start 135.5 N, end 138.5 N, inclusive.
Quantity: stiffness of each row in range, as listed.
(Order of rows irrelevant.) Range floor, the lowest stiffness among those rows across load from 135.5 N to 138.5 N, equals 2.087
